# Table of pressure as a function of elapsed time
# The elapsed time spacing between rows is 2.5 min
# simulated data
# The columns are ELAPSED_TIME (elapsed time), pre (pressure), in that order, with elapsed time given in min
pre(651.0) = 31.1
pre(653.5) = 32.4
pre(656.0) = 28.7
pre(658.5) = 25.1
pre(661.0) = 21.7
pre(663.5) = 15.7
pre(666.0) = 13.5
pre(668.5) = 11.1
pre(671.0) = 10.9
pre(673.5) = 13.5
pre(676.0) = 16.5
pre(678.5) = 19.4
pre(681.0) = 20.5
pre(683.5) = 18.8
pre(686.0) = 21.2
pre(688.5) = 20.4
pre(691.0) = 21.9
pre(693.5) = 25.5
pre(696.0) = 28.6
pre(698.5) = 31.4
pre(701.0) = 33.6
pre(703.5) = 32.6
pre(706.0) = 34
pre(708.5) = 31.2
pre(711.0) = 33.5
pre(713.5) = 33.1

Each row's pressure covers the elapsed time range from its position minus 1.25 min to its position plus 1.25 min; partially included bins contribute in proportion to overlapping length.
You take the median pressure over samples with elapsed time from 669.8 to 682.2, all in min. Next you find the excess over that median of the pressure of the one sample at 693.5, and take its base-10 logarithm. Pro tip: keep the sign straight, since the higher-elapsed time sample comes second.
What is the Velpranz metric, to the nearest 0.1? 1.0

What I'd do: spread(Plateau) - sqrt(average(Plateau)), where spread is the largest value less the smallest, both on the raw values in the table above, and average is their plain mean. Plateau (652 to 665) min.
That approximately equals 12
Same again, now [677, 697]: 5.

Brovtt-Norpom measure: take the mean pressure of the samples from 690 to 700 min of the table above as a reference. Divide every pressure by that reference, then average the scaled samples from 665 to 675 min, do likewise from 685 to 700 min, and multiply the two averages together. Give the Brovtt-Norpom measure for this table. 0.4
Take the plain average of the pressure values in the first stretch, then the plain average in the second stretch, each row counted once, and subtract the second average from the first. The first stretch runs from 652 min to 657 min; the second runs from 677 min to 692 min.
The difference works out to 10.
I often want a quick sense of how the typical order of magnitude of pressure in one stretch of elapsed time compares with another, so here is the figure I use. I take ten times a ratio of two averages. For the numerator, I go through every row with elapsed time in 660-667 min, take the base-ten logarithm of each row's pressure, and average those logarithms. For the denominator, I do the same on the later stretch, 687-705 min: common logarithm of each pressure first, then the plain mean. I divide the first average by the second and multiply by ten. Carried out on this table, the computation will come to 8.5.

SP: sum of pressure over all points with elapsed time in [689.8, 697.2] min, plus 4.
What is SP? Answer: 80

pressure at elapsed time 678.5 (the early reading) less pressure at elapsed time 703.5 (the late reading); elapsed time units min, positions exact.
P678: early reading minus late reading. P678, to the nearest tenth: -13.2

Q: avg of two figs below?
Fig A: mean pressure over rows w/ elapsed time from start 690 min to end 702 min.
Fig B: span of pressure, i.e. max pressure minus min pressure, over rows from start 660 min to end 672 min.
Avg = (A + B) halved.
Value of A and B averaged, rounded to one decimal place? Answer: 19.5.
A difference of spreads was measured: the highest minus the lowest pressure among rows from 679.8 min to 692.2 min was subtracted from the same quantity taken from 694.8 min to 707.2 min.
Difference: 2.3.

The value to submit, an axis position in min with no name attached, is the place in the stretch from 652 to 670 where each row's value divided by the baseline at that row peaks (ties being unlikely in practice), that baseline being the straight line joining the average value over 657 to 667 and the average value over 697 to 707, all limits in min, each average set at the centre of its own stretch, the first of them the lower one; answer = 653.5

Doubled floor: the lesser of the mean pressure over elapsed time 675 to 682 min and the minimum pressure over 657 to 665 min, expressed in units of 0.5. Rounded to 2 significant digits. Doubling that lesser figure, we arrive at 31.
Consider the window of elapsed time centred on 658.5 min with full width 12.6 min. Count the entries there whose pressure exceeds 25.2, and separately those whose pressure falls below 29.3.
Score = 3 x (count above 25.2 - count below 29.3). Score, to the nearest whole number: -6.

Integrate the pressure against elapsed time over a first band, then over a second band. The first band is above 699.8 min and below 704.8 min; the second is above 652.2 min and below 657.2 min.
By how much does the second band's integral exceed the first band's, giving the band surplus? -13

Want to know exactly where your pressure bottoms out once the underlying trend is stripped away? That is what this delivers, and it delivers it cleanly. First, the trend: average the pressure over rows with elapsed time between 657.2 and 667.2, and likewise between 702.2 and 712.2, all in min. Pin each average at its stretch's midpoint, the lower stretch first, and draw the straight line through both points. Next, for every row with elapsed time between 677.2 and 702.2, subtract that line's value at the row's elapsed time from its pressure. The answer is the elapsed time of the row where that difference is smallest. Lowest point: 683.5 min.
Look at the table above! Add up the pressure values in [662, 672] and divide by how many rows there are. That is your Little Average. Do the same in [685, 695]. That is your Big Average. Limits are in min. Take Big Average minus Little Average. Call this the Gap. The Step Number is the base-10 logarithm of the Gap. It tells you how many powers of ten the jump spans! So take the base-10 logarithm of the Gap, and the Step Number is 1.0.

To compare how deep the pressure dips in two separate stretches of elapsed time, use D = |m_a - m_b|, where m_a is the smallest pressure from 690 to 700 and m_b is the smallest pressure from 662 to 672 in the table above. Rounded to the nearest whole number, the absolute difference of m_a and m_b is 11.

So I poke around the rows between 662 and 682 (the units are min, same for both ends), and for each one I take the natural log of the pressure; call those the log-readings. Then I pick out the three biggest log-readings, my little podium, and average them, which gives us 2.93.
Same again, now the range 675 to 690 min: 3.03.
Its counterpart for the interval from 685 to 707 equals 3.51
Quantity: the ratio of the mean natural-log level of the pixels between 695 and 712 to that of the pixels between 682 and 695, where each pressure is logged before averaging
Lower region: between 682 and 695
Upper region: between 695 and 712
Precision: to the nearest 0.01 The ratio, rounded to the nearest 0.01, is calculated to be 1.13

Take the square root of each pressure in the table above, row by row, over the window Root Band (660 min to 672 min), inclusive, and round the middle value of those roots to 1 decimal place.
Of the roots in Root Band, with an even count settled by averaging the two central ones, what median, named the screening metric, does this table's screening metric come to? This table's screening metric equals 3.7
